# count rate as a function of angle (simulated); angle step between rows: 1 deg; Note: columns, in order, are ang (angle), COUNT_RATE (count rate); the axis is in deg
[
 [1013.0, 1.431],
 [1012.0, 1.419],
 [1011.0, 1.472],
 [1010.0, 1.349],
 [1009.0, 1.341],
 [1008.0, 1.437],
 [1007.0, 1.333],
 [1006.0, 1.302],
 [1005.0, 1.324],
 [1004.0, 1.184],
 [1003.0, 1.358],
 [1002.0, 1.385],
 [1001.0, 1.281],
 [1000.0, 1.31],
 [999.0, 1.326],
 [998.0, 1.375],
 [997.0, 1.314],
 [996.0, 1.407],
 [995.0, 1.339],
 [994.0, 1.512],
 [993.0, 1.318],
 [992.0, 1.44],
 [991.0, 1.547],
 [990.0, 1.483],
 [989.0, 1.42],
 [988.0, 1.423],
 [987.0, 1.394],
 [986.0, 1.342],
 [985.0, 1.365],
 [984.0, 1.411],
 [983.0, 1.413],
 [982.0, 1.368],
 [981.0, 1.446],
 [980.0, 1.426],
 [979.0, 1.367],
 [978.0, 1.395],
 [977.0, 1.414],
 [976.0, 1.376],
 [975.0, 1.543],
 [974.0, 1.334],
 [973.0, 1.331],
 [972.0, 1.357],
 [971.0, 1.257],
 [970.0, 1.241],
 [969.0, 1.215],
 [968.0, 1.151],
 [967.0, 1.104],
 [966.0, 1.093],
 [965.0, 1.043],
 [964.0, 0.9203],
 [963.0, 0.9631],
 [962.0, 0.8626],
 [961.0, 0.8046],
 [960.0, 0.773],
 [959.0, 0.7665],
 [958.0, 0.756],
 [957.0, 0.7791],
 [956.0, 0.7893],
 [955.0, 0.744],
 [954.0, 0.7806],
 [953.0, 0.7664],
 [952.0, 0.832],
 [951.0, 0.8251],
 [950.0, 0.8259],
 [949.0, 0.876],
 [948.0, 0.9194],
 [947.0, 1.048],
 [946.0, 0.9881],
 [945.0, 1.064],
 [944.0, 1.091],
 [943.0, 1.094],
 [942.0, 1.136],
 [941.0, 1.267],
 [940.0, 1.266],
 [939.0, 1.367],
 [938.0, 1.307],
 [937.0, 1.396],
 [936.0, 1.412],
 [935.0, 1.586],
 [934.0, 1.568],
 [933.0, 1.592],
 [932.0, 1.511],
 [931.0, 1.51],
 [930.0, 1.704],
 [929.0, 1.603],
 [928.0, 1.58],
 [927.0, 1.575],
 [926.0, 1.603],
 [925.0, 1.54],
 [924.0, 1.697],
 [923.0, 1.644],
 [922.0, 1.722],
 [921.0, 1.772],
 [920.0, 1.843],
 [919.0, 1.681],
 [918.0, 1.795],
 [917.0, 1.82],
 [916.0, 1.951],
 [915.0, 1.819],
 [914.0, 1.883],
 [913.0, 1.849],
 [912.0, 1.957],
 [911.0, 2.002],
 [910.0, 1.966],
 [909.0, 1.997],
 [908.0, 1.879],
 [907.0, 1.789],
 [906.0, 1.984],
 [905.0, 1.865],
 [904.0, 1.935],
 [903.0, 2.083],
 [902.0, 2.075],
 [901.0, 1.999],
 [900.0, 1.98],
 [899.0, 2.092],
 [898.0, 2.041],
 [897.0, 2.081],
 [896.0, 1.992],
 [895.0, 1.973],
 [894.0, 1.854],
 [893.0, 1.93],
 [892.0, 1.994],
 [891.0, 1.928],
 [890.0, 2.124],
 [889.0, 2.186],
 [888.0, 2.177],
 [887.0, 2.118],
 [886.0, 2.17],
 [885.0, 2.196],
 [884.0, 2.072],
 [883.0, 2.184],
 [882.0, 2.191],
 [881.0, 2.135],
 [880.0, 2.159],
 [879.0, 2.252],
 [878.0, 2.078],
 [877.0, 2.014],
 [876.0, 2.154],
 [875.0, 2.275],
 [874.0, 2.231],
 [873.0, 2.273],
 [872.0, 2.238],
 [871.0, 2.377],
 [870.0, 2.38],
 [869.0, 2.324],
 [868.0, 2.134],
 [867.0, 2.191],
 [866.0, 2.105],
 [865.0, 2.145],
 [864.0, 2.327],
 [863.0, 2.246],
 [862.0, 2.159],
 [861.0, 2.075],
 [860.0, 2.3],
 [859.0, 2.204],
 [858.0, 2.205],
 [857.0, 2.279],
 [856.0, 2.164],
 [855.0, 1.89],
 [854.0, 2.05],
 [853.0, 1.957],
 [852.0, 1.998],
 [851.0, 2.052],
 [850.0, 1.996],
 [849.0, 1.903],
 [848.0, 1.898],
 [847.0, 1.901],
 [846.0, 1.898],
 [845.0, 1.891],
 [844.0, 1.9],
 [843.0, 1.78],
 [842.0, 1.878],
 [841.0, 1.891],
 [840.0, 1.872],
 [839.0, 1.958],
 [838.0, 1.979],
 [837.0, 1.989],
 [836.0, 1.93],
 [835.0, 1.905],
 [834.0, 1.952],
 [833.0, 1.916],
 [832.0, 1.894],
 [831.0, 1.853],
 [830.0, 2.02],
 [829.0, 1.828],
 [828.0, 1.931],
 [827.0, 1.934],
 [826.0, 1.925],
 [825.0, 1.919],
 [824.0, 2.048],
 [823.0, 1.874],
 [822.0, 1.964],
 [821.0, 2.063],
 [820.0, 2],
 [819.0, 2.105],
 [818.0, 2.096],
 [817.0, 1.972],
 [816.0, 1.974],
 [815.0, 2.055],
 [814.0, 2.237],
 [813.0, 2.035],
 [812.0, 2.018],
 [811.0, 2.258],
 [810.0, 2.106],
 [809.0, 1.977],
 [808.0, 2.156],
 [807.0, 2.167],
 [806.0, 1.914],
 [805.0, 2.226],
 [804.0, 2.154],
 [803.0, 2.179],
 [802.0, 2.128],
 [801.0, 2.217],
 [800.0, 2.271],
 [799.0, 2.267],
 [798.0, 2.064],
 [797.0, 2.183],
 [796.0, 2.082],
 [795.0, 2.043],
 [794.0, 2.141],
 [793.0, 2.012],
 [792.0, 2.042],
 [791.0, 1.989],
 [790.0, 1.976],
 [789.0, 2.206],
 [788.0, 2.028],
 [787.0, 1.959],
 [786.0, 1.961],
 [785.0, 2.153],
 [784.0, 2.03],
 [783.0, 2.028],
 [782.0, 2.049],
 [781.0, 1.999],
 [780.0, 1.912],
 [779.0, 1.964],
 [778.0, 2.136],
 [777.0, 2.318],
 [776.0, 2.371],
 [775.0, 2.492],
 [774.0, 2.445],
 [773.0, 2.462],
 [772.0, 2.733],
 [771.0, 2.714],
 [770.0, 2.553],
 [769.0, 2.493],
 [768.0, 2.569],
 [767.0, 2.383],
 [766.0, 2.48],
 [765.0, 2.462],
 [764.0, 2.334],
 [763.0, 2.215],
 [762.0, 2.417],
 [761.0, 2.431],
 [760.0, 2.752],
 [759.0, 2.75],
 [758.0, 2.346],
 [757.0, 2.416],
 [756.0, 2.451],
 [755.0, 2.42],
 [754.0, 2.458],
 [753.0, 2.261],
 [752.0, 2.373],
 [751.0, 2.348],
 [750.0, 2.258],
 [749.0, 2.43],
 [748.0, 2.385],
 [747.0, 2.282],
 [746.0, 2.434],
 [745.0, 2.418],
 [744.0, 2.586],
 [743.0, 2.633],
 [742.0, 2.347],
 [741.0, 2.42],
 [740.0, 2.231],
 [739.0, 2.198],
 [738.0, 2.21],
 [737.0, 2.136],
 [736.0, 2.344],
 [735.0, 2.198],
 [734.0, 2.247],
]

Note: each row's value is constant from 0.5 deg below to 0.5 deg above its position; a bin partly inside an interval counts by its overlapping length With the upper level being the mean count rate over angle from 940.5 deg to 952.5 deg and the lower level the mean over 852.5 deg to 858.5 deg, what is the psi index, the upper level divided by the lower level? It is 0.48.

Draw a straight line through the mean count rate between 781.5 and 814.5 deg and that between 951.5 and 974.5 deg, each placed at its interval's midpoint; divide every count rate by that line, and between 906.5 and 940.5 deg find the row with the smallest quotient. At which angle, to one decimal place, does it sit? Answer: 940.0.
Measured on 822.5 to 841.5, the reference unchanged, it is 829.0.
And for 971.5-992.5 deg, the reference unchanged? 973.0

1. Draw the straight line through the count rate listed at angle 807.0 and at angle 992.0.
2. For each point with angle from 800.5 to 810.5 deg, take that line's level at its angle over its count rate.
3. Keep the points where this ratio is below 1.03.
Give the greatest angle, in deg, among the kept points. 810.0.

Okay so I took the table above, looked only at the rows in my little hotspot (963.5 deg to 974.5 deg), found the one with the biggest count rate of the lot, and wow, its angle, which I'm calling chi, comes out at 972.0 deg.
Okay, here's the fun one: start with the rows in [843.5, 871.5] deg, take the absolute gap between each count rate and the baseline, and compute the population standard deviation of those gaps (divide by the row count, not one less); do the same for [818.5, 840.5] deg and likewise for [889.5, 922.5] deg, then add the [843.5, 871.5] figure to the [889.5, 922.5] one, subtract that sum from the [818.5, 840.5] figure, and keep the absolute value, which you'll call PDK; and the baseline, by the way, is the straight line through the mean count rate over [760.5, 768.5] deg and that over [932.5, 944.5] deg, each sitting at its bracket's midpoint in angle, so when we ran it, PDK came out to 0.23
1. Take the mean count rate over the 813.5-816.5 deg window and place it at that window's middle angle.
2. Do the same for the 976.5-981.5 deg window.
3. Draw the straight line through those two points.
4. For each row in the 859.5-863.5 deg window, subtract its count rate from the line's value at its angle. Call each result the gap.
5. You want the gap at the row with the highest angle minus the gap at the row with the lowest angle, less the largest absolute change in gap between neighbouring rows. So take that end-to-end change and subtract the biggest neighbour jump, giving -0.18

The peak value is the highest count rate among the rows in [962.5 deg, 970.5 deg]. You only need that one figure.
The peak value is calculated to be 1.241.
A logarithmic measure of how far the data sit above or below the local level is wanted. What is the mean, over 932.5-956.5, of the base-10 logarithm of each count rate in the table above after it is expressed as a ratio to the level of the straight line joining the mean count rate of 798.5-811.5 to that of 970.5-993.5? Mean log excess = -0.16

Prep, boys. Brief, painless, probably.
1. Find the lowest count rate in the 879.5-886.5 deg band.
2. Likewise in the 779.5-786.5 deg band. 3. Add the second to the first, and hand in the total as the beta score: 3.98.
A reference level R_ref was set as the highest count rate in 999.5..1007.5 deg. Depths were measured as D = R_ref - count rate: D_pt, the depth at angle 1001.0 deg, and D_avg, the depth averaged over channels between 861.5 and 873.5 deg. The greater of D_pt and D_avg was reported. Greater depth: 0.1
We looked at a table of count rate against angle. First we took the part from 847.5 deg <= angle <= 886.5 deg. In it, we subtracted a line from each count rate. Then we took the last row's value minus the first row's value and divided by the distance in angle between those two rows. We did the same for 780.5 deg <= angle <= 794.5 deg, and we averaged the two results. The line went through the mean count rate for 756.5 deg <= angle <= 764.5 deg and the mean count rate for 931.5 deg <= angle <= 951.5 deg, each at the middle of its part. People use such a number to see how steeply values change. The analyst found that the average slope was 0.016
